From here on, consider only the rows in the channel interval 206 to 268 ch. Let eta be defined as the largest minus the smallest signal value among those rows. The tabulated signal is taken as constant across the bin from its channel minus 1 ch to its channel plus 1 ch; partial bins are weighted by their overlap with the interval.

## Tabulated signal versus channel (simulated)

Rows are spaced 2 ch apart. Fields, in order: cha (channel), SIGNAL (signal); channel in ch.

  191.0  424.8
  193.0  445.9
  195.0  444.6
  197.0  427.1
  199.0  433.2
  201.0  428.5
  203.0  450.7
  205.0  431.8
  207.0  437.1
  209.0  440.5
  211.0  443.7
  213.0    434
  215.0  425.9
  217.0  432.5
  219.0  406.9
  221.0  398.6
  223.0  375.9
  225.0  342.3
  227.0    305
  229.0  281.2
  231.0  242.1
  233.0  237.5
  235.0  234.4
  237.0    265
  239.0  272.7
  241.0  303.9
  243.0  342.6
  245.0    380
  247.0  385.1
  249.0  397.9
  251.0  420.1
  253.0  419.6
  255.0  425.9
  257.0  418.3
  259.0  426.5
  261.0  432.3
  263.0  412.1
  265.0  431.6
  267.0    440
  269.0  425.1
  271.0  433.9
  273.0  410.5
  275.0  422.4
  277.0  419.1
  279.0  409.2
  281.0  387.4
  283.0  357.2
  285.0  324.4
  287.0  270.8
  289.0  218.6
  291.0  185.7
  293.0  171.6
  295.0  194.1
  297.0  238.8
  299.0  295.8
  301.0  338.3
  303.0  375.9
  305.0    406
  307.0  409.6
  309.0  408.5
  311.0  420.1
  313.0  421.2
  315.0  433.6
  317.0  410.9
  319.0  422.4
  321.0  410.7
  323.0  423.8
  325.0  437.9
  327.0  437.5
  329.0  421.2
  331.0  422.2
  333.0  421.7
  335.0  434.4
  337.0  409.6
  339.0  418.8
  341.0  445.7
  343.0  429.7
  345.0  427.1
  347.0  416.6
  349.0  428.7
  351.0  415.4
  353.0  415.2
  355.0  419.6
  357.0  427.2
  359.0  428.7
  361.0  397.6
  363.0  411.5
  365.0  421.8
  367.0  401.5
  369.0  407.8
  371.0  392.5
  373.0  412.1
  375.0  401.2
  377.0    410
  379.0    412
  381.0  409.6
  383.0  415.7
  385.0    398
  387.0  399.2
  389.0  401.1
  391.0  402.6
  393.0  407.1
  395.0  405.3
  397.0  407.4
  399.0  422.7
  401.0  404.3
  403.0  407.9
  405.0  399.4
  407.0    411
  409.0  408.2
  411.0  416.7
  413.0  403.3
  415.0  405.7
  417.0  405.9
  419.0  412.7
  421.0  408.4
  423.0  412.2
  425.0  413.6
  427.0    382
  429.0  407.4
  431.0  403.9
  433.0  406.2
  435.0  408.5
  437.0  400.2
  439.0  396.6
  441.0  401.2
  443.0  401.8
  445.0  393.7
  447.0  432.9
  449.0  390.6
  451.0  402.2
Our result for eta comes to 209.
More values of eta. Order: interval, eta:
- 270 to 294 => 262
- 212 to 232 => 192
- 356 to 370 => 31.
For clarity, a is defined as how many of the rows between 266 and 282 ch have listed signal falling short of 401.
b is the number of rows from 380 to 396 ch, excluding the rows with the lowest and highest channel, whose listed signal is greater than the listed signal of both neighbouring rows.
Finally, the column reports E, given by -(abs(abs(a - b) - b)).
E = -1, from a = 1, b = 2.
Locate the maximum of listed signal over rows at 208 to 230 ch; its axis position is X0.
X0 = 211.0 ch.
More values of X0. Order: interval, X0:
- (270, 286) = 271.0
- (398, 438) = 399.0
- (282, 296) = 283.0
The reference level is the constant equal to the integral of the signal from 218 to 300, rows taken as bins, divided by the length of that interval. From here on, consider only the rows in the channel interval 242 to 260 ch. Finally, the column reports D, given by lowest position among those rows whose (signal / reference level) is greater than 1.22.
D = 255.0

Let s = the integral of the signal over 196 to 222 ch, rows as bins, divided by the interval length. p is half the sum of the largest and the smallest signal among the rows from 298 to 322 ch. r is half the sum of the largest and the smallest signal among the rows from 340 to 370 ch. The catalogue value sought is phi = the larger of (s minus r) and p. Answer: 365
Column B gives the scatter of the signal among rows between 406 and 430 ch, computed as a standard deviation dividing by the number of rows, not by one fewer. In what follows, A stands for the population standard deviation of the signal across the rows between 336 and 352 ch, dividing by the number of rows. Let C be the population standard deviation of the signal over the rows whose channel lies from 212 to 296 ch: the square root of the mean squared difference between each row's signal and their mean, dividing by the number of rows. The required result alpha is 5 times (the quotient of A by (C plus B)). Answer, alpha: 1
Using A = 11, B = 8.5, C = 82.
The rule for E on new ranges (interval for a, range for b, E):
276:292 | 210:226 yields -4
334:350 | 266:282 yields 0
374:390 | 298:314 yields 0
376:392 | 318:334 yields -2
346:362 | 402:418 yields -1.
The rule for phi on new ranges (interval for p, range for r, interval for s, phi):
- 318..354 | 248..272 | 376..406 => 428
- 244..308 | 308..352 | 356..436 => 306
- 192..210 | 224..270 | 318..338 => 439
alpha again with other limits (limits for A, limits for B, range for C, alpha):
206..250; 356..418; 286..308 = 4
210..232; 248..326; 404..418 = 4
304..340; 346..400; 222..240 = 1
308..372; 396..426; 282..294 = 1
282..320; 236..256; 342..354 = 7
